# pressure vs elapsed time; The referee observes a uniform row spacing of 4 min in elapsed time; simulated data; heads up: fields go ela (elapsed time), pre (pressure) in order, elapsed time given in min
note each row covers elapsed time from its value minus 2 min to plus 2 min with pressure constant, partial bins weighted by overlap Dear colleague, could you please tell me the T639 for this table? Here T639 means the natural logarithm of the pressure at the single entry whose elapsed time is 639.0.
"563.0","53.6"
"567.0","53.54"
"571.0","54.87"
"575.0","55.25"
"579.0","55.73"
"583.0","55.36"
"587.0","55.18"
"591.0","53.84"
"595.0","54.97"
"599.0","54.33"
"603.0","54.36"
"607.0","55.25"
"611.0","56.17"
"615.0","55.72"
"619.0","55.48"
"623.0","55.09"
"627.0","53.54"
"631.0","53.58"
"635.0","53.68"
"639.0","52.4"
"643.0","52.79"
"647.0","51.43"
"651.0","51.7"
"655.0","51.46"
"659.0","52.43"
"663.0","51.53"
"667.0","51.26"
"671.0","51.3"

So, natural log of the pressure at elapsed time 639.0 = 3.96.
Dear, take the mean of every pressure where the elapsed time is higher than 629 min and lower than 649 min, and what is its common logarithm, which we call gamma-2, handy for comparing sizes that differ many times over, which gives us 1.72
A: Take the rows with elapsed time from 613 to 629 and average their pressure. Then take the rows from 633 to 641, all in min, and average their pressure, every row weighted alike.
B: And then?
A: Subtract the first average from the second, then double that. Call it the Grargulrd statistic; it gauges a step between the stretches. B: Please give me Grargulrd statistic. -3.8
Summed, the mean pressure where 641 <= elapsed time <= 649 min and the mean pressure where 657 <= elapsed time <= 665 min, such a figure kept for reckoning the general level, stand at 104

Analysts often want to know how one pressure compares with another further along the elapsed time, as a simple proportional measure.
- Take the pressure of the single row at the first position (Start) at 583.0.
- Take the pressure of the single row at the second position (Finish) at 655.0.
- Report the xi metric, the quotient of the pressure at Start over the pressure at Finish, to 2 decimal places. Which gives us 1.08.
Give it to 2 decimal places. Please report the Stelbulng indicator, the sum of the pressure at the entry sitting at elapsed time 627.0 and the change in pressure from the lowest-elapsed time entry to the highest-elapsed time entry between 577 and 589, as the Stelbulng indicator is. 52.99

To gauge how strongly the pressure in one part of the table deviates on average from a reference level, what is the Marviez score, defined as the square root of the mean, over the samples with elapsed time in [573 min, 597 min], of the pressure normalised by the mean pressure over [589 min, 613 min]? 1.00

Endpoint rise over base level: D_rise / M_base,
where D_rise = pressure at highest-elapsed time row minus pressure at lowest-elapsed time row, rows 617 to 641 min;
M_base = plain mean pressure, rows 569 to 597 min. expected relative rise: -0.056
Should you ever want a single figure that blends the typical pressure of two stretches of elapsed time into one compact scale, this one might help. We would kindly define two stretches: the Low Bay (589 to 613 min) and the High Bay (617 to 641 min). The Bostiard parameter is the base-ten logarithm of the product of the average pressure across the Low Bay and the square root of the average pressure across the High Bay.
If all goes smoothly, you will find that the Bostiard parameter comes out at 2.60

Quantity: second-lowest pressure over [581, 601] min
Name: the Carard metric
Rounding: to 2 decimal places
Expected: 54.33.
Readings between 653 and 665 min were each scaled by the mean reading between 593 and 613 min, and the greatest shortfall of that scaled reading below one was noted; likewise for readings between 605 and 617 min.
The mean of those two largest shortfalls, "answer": 0.0302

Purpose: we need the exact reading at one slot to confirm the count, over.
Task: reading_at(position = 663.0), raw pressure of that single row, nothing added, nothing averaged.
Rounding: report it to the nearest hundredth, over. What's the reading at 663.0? 51.53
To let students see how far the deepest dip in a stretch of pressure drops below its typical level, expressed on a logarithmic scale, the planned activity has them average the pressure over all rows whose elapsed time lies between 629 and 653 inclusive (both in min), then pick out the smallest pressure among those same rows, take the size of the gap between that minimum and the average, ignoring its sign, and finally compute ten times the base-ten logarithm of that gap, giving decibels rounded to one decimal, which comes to 0.7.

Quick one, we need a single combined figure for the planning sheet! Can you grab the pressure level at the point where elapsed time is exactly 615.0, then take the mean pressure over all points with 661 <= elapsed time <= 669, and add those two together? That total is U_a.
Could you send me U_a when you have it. 107.1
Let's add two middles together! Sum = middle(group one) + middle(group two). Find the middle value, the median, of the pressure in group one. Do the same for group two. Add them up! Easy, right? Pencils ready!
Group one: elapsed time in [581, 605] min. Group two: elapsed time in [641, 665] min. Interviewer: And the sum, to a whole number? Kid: 106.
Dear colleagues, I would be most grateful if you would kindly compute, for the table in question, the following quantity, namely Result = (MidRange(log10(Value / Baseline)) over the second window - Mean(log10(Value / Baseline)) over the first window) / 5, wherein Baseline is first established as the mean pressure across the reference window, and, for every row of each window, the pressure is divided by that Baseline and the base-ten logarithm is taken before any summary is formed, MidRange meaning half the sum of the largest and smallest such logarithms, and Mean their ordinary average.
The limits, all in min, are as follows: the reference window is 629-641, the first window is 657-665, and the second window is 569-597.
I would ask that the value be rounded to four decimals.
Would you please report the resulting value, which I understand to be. 0.0046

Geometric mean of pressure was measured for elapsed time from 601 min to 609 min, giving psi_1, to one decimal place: 54.8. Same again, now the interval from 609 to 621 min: 55.8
